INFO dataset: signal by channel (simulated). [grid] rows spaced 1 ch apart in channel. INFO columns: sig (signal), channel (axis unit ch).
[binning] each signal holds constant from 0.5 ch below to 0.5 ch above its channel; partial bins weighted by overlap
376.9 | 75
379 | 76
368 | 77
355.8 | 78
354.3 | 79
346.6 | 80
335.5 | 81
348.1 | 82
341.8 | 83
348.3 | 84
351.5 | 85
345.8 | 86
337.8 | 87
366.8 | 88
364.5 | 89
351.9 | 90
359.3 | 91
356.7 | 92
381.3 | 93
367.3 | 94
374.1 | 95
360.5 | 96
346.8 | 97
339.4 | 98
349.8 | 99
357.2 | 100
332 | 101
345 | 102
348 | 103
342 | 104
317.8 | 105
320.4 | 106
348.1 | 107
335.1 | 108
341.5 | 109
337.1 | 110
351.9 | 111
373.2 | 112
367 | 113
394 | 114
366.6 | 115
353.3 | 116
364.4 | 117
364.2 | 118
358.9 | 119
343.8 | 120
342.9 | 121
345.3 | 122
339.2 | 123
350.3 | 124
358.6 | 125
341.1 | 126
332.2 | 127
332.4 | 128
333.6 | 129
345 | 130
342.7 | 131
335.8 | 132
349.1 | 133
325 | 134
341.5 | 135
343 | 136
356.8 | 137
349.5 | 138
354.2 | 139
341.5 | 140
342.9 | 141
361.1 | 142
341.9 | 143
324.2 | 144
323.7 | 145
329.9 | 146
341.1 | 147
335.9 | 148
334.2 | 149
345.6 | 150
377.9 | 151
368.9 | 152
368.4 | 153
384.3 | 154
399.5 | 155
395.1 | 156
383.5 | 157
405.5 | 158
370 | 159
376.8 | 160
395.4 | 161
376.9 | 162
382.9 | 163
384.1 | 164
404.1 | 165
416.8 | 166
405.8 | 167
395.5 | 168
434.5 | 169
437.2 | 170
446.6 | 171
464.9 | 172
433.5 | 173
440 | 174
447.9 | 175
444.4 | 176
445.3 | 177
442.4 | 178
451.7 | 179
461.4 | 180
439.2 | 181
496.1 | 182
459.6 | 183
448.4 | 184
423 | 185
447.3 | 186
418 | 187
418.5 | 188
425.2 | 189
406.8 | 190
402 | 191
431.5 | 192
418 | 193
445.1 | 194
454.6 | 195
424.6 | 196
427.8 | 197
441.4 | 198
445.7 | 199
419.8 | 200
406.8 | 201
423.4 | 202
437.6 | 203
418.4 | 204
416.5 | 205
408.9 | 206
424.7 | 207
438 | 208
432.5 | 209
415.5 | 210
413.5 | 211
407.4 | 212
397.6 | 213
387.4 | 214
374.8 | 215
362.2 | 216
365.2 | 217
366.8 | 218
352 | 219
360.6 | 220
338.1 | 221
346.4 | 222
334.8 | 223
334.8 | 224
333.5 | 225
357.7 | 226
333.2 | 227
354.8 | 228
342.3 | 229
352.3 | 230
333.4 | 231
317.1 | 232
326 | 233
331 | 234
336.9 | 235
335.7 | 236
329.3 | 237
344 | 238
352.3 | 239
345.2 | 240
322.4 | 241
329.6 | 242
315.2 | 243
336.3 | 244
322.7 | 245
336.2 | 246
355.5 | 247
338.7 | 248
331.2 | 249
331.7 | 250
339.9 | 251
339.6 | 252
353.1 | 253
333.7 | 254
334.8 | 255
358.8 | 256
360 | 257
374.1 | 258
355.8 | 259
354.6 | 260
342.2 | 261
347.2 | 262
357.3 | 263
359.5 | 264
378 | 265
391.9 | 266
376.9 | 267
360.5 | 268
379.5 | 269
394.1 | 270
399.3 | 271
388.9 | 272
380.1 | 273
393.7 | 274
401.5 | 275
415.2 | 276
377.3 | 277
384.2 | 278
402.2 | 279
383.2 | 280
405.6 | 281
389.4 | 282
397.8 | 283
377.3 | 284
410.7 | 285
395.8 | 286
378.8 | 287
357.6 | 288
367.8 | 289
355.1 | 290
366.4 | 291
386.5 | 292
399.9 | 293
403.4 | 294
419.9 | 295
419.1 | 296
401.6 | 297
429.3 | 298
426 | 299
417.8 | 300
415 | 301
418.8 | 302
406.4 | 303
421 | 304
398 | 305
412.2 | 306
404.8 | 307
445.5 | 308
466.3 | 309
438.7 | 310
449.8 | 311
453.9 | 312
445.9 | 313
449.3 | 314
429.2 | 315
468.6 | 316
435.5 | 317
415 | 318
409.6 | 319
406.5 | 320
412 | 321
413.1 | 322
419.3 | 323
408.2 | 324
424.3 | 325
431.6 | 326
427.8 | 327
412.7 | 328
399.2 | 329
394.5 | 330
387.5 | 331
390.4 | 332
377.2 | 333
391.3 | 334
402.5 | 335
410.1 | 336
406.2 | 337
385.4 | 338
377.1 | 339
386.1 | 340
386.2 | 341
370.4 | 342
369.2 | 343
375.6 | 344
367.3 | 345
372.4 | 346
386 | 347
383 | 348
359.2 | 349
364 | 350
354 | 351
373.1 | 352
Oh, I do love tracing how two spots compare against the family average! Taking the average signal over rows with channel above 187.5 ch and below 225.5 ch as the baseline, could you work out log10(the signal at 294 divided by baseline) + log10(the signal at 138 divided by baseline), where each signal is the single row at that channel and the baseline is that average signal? -0.058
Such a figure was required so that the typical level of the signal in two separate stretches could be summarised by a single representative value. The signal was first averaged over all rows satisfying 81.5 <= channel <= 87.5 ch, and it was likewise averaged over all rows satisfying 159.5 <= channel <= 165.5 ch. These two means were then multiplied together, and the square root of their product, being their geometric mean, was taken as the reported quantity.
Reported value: 366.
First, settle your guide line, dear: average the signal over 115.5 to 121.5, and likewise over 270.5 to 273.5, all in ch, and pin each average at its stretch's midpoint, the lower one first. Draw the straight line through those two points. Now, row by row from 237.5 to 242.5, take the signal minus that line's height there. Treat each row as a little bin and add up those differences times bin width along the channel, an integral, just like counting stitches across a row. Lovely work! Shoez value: -217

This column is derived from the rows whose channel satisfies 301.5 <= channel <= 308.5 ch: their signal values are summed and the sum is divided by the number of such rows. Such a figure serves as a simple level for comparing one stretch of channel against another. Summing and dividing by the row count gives 415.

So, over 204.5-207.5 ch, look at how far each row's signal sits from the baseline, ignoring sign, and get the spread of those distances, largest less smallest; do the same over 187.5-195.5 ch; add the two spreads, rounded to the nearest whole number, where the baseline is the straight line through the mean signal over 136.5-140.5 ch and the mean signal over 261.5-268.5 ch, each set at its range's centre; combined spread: 68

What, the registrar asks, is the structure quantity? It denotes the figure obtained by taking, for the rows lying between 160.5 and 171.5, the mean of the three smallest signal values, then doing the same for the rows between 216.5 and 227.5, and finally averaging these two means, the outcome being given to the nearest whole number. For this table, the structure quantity 358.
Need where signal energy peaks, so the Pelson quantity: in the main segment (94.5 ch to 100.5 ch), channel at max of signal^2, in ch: 95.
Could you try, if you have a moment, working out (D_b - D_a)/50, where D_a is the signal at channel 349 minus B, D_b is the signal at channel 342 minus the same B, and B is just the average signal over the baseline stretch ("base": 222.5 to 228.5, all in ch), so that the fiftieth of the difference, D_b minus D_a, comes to 0.2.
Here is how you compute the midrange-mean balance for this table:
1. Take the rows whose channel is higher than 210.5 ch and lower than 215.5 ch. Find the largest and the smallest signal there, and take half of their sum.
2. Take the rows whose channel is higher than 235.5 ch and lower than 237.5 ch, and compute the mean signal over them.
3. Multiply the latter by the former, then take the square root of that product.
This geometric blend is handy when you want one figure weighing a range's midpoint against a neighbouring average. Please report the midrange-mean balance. 362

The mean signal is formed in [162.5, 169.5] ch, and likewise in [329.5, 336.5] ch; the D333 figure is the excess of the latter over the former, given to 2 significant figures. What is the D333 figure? -10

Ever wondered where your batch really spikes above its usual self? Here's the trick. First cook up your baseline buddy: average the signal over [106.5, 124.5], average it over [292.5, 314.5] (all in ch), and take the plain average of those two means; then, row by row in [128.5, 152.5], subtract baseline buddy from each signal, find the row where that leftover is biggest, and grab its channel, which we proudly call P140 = 151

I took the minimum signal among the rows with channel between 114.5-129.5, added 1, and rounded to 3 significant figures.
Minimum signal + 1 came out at 333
